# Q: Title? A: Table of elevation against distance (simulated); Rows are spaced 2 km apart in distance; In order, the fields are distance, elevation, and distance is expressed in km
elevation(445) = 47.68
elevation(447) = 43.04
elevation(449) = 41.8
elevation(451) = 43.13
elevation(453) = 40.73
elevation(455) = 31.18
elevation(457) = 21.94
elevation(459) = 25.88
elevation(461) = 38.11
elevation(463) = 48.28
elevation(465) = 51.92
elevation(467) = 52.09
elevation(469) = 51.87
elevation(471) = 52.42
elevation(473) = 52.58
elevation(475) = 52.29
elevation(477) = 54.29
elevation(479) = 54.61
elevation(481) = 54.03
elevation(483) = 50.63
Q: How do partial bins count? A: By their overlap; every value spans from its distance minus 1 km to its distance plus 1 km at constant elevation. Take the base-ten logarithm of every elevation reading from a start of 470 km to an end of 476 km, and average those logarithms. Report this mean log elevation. 1.72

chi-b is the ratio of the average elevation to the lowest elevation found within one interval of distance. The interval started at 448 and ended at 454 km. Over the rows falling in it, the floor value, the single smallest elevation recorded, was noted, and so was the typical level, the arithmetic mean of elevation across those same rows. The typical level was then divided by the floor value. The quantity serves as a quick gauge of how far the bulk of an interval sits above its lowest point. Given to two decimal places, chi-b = 1.03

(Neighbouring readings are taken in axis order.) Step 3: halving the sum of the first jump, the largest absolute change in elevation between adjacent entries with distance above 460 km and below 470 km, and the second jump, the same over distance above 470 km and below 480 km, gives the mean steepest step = 6.1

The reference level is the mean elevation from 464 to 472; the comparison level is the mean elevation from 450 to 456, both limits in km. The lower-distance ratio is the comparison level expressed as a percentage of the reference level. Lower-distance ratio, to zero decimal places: 74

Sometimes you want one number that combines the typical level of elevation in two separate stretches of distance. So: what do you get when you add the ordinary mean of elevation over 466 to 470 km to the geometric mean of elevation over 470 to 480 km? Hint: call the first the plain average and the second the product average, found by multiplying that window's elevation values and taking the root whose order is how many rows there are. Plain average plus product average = 105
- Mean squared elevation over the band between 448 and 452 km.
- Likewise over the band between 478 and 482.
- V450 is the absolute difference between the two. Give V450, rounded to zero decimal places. 1147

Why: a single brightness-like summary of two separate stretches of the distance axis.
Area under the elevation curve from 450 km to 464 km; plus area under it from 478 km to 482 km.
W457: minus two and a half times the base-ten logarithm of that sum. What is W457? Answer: -7.14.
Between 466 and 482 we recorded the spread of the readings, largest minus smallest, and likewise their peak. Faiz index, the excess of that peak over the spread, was 52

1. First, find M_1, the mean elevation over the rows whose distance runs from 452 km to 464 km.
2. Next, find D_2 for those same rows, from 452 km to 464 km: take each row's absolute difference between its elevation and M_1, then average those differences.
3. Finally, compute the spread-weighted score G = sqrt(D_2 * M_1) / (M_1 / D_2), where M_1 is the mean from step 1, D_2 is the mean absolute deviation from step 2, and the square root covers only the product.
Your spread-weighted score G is 3.9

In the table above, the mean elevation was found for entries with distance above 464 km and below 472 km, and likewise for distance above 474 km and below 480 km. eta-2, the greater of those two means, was 53.7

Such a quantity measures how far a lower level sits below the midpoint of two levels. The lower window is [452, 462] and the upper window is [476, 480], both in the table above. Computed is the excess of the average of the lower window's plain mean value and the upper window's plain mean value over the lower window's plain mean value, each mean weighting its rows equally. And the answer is 11.4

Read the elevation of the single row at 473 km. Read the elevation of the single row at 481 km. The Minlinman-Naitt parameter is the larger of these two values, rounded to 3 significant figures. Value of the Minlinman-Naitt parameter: 54.0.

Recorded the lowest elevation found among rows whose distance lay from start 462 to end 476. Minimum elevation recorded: 48.28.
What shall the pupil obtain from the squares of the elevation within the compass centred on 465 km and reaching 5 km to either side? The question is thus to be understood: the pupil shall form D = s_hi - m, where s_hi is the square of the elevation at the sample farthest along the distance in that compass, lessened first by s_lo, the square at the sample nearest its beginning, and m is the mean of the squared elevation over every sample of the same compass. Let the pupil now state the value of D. -1138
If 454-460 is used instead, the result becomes -1010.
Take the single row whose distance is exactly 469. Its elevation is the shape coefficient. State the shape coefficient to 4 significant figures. 51.87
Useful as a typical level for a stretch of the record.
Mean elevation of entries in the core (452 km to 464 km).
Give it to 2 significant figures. 34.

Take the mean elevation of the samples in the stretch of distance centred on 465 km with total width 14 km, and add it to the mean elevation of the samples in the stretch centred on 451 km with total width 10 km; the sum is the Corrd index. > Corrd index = 86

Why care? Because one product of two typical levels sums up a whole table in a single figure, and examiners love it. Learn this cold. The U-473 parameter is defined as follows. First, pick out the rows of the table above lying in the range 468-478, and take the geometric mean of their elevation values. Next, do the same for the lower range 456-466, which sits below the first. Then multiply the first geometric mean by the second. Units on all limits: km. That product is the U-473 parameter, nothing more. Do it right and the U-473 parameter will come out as 1856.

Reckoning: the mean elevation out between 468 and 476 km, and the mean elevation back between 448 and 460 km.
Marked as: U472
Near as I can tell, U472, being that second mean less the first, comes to -18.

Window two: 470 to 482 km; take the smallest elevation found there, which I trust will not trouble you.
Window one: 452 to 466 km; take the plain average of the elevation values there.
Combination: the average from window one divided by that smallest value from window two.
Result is 0.70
